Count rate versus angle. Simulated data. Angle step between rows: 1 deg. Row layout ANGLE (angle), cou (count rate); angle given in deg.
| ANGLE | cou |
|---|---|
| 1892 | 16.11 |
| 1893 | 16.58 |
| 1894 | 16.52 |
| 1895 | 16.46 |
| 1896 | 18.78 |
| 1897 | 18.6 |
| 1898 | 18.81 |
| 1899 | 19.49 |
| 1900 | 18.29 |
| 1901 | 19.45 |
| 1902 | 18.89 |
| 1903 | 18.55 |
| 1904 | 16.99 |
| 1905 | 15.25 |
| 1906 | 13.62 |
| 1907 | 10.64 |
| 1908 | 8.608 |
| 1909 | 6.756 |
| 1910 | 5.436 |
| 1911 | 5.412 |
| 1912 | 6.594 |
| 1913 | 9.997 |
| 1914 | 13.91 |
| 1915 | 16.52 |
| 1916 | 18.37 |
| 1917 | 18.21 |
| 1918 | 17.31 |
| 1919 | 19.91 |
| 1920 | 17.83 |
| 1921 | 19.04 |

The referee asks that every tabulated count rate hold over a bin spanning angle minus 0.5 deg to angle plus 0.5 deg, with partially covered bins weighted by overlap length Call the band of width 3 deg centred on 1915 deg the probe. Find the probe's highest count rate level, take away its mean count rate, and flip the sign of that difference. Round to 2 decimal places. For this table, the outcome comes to -2.10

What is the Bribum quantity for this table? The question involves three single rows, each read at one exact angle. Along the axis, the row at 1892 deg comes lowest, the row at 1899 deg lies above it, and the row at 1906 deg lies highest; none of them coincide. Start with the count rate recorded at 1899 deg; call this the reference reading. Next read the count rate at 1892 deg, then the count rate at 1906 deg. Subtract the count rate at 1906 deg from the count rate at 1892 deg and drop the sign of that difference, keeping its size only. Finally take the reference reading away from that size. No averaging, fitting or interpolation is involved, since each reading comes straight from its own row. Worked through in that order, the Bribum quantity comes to -17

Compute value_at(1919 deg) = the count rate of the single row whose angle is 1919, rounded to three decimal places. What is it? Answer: 19.910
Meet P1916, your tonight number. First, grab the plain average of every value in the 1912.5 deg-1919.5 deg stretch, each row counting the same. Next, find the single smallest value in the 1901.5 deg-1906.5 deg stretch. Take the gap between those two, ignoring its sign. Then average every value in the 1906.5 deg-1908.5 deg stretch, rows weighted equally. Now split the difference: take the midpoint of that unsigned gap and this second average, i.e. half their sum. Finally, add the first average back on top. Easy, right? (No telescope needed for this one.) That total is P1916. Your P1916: 22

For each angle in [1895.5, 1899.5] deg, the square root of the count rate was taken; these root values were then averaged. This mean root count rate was 4.3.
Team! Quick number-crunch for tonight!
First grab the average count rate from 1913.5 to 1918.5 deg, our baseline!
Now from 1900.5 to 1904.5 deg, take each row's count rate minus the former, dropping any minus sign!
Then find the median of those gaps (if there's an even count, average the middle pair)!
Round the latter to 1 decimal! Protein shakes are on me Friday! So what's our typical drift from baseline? 1.9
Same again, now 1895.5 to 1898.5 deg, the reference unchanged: 1.9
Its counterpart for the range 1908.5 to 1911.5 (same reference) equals 11.4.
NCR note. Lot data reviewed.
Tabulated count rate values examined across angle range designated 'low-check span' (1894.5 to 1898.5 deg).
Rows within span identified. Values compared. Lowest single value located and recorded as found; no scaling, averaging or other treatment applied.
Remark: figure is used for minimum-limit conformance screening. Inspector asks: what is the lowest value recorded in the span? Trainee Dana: 16.46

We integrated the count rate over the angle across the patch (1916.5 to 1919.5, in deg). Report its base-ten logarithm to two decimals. 1.74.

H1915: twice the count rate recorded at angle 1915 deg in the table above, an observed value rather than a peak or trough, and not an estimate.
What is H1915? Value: 33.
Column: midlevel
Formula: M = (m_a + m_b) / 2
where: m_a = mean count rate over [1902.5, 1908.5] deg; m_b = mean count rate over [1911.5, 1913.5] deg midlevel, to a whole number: 11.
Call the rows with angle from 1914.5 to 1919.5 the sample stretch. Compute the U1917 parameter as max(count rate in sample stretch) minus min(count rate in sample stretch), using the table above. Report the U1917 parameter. 3.4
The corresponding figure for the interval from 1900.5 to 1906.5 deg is 5.8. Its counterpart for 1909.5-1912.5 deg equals 1.2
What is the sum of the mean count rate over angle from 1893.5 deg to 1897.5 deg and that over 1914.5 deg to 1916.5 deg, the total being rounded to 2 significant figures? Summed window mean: 35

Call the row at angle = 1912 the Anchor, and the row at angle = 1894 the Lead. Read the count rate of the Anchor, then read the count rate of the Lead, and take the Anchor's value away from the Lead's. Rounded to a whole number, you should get 10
